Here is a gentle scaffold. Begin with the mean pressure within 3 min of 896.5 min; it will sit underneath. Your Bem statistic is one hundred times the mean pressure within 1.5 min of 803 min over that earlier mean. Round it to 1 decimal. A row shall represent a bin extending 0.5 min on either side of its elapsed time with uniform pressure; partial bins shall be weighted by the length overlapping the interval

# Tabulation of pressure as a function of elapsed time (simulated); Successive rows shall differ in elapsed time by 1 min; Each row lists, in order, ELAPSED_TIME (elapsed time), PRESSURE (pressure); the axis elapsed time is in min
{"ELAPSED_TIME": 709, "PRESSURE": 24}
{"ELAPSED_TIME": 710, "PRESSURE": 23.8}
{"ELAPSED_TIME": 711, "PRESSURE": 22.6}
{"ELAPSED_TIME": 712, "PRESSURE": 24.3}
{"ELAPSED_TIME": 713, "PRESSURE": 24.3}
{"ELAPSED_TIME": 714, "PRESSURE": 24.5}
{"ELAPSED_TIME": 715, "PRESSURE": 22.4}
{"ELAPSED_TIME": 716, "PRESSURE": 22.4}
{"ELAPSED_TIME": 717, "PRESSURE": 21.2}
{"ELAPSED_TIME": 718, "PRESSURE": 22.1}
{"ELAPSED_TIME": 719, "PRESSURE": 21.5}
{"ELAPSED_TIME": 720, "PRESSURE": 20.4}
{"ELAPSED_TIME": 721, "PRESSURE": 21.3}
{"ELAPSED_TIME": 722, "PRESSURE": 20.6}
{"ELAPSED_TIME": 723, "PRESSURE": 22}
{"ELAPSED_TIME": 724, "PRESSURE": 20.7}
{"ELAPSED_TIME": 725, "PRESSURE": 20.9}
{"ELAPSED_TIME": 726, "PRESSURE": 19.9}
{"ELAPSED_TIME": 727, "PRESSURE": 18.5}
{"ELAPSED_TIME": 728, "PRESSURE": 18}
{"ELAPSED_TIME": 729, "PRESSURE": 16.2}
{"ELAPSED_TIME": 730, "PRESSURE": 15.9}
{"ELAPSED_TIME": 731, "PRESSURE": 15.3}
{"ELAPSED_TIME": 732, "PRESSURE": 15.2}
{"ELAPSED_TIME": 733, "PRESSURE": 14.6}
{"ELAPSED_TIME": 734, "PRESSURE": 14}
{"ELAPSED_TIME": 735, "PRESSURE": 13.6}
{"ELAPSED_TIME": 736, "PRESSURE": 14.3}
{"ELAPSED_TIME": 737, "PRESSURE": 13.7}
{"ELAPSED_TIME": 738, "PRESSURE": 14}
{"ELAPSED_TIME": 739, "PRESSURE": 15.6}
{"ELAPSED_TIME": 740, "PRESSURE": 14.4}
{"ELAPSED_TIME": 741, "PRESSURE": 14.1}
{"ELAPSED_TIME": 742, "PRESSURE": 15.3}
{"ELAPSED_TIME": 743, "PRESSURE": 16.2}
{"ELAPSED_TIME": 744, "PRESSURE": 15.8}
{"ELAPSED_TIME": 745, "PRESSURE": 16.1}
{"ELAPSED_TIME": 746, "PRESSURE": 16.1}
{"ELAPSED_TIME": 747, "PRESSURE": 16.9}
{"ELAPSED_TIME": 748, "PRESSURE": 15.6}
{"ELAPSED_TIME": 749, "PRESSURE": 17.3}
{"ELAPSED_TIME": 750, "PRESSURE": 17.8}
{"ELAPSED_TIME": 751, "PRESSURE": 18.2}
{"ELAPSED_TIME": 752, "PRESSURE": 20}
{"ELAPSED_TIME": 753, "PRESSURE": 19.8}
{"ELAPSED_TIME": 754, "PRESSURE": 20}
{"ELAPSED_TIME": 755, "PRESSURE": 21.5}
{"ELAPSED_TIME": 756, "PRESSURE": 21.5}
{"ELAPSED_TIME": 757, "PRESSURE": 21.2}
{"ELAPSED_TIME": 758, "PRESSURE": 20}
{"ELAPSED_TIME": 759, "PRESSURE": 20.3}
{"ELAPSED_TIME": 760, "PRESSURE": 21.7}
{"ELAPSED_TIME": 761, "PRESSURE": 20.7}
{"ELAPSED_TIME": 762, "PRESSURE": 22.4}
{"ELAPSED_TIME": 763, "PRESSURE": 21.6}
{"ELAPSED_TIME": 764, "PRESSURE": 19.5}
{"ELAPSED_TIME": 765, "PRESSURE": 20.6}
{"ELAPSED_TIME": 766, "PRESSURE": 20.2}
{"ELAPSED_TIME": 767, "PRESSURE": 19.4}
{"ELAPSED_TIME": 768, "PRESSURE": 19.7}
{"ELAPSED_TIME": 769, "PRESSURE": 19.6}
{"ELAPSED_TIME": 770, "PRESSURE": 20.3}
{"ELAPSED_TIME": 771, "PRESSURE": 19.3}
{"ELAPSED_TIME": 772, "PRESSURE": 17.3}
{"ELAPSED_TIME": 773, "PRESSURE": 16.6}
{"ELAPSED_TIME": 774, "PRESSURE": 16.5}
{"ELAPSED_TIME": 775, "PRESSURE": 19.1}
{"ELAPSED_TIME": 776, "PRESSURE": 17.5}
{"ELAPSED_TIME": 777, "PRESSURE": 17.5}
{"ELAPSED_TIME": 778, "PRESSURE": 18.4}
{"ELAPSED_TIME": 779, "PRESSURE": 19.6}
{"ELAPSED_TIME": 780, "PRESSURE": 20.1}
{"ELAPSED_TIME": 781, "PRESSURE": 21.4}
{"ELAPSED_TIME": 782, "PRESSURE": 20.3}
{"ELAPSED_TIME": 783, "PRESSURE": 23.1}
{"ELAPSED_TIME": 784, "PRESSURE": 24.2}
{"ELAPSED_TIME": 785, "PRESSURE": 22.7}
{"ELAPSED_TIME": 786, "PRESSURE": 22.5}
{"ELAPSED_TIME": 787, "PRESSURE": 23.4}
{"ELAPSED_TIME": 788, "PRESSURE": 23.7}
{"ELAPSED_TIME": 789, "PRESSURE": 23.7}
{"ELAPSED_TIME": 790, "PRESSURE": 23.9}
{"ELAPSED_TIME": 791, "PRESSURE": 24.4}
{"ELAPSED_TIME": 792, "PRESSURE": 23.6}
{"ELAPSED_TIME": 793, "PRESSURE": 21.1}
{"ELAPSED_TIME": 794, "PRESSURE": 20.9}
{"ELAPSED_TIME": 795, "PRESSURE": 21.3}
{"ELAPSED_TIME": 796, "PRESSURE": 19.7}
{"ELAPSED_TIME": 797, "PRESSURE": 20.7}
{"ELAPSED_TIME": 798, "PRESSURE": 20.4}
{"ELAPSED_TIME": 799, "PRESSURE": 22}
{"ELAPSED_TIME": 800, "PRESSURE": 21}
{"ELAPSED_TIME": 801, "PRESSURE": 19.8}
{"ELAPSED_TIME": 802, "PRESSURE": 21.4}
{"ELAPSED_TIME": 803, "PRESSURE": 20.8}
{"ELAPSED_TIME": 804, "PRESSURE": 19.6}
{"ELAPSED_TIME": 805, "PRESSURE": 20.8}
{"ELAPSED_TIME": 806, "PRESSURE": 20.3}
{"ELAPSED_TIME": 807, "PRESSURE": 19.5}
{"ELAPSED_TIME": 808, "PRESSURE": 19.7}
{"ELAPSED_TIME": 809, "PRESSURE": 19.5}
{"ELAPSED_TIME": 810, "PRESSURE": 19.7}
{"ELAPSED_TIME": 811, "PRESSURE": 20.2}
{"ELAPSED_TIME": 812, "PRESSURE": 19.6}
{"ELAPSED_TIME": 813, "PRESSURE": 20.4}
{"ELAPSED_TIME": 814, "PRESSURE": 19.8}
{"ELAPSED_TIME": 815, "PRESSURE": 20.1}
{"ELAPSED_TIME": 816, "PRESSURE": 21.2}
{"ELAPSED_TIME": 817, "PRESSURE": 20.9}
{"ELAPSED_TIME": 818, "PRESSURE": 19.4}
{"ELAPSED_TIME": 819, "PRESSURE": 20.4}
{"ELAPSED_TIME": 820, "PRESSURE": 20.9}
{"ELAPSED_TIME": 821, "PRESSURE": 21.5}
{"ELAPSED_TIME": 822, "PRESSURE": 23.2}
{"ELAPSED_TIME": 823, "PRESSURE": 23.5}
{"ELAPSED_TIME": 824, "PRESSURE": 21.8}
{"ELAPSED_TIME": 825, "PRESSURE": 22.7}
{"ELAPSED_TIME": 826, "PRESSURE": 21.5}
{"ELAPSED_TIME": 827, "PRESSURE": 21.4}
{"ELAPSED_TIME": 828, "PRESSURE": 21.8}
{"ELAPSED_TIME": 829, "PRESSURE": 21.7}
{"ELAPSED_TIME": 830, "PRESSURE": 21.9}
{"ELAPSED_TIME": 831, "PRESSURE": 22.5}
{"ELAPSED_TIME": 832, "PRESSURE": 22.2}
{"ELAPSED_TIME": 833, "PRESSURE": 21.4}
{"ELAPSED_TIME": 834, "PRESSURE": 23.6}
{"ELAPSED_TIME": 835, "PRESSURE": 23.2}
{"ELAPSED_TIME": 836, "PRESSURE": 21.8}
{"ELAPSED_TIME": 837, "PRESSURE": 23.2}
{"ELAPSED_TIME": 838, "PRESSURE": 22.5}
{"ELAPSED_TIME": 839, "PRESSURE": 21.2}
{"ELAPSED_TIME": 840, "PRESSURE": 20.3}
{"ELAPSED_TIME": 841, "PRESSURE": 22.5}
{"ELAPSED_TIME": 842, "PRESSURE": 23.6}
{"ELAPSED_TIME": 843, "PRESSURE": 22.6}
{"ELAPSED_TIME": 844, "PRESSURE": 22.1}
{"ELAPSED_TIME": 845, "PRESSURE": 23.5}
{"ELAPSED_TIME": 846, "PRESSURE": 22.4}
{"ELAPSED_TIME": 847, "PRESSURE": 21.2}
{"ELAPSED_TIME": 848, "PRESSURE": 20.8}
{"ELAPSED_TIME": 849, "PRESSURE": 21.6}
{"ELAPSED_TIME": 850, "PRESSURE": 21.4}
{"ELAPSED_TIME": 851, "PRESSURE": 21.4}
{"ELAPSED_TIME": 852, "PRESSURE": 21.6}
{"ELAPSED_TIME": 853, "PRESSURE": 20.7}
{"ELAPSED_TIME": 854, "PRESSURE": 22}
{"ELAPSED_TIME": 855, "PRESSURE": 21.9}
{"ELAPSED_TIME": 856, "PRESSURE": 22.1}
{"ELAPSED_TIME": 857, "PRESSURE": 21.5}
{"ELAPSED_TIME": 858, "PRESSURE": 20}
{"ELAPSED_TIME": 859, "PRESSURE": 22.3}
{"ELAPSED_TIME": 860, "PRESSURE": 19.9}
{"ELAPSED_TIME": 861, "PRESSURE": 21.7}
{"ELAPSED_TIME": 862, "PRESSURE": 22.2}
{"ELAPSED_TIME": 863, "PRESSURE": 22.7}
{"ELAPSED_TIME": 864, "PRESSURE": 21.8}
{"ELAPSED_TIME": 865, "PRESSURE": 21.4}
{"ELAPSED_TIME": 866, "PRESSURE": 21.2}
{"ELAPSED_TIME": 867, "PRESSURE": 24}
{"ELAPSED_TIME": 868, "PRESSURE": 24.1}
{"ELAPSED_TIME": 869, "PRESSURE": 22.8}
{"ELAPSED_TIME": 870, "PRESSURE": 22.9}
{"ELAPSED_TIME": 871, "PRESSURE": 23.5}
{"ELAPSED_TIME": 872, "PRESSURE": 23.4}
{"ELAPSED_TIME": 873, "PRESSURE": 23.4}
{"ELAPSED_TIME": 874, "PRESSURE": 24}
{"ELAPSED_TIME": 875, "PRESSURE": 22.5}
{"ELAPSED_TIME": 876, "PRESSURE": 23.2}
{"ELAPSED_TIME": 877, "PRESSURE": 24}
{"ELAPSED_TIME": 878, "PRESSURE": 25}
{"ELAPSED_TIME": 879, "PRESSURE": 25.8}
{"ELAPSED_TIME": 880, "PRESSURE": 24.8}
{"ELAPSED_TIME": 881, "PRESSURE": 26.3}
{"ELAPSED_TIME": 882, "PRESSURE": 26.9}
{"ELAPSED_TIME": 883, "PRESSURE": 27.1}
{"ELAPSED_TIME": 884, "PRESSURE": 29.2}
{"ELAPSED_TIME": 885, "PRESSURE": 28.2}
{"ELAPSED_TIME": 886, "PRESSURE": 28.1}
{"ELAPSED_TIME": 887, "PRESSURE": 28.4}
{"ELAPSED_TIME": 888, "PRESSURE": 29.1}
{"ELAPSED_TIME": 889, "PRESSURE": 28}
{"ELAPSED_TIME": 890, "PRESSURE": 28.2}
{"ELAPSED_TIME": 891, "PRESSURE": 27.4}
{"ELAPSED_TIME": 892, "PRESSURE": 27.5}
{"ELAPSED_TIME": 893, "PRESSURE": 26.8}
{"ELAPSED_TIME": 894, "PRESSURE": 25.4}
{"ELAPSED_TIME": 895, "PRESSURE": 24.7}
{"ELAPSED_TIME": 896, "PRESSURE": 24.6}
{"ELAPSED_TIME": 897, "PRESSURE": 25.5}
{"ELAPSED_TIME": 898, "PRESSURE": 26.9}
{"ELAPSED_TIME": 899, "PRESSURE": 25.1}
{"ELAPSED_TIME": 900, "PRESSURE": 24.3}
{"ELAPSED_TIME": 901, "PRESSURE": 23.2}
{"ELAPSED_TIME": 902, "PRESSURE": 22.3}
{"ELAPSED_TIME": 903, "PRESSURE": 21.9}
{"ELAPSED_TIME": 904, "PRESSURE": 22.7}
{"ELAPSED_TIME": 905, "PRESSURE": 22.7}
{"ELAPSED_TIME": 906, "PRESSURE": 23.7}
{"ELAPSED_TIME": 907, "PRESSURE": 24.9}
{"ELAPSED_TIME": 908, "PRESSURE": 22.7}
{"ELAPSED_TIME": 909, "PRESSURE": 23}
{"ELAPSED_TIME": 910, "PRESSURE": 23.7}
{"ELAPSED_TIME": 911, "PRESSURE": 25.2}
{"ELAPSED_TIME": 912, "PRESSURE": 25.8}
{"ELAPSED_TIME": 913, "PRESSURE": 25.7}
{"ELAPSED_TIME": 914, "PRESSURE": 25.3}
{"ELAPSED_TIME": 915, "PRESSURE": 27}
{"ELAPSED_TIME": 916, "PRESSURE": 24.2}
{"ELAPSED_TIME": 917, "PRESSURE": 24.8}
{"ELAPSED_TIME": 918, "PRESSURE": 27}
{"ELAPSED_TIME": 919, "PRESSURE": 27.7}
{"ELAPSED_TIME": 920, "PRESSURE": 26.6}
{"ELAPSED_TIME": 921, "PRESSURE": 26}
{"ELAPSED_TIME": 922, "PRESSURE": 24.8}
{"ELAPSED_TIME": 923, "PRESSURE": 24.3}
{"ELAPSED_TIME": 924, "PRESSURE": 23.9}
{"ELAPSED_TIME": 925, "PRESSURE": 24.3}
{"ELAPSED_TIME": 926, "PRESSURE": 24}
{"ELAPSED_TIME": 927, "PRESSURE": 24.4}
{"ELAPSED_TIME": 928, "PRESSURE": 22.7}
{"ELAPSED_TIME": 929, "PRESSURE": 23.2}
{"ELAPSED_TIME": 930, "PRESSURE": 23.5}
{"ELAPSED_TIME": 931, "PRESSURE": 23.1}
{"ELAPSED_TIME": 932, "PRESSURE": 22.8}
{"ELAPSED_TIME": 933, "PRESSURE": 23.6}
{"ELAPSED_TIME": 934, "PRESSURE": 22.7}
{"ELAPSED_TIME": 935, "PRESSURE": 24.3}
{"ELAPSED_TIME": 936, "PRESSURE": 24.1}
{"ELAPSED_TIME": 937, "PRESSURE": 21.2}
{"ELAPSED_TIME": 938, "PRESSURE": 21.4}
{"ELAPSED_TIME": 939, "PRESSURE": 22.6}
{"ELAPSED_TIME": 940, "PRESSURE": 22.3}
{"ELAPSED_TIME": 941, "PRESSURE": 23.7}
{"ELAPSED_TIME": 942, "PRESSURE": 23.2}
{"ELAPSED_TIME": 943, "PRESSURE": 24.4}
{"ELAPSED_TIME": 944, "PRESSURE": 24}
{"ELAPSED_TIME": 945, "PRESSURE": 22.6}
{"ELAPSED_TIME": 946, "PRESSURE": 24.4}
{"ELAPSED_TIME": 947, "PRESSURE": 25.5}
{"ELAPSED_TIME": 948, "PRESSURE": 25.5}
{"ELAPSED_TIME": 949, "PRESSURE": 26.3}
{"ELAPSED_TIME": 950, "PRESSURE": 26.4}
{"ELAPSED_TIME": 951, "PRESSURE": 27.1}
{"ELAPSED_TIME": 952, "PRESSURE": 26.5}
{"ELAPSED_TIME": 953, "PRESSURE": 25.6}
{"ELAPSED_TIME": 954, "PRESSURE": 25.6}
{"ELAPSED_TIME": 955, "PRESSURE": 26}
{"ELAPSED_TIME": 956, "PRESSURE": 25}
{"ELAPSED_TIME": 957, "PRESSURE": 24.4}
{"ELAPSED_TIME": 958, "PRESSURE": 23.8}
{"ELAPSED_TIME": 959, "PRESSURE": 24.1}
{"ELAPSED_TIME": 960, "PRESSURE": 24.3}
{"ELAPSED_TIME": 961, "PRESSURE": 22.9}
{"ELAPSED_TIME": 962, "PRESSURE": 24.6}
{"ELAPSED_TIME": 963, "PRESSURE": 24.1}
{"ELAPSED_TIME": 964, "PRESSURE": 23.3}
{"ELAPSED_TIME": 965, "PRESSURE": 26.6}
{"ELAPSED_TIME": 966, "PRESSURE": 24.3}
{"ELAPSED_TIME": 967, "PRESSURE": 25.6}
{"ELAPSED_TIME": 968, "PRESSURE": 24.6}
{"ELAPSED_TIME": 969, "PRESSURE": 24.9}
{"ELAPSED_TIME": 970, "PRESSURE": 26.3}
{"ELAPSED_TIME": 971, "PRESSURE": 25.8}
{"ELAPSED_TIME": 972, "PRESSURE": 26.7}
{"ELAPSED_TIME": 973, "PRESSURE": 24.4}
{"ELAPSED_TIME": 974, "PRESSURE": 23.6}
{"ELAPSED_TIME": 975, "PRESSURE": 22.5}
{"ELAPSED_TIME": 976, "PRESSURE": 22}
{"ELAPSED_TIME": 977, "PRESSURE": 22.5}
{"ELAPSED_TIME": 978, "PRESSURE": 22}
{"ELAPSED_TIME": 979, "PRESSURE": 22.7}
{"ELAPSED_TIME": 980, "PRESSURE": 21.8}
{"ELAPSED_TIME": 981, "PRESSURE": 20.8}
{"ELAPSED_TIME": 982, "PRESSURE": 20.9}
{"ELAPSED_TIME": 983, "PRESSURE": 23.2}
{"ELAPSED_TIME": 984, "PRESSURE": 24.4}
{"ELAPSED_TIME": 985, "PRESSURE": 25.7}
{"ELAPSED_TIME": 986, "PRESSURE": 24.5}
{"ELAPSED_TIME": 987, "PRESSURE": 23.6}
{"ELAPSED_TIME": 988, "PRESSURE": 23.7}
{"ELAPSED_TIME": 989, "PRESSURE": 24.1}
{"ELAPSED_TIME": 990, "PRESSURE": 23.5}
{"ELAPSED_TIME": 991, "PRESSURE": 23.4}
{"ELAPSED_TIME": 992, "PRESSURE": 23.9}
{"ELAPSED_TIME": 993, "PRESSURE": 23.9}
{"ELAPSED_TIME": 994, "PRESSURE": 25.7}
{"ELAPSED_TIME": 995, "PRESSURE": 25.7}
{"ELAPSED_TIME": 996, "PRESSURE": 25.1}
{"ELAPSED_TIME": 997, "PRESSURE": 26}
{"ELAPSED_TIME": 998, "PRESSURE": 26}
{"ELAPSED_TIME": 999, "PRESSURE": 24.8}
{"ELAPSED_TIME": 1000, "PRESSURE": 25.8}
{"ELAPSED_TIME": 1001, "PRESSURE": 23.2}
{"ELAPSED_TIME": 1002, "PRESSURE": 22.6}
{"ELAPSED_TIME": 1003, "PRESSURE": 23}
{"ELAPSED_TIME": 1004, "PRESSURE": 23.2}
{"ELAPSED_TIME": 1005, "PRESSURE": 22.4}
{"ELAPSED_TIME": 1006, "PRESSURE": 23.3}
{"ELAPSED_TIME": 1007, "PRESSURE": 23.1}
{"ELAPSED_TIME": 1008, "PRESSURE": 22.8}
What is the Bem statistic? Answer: 81.2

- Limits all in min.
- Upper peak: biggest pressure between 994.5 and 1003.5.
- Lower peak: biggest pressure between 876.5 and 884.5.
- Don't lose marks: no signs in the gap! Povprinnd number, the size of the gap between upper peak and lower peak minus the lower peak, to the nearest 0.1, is -26.0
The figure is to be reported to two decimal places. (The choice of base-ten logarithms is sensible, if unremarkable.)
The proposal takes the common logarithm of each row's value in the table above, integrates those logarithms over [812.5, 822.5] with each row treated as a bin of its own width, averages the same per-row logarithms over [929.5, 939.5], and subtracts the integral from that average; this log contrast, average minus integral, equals -11.81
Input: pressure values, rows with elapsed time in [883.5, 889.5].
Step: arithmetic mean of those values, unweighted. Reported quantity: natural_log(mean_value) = 3.35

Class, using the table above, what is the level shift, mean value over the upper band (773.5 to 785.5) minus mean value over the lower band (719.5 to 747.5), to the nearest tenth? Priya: 3.3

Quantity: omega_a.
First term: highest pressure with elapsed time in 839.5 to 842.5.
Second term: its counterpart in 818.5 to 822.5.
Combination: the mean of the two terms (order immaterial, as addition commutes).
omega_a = 23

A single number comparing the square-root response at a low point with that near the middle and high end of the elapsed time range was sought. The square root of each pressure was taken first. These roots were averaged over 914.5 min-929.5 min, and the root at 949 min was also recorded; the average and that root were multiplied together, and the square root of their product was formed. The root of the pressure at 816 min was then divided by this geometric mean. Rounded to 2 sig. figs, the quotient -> 0.91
